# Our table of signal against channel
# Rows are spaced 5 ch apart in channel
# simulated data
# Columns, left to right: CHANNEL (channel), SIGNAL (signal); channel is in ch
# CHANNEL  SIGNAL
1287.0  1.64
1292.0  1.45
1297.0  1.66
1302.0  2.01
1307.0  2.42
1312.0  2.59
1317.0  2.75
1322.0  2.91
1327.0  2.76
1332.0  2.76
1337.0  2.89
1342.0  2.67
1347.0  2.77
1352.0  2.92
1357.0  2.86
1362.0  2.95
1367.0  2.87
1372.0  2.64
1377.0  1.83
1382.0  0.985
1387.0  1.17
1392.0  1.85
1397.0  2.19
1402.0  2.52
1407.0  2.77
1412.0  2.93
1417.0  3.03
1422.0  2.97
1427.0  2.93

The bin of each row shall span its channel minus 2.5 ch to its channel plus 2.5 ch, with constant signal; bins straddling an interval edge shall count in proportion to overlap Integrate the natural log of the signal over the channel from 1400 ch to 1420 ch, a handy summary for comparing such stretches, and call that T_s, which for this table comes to 21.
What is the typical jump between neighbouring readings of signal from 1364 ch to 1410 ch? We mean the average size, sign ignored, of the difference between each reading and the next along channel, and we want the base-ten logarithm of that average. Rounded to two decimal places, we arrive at -0.34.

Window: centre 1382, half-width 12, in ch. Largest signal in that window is 2.64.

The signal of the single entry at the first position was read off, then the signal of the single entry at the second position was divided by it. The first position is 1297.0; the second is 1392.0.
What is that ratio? 1.11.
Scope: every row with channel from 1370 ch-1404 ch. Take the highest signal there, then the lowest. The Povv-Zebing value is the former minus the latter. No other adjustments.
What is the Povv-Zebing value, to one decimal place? 1.7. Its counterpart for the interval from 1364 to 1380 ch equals 1.0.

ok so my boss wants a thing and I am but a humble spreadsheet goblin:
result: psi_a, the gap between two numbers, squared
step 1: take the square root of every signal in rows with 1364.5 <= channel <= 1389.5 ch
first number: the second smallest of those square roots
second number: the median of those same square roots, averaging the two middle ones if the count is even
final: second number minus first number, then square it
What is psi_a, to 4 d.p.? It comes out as 0.0735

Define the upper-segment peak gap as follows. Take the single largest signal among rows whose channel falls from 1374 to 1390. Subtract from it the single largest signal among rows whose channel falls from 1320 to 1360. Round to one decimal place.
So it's -1.1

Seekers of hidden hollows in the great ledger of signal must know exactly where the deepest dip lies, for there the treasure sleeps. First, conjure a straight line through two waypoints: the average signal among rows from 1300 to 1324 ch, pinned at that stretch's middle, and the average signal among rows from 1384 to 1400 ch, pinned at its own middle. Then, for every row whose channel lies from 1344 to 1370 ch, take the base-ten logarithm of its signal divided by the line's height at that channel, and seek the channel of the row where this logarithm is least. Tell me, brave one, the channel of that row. 1347.0 ch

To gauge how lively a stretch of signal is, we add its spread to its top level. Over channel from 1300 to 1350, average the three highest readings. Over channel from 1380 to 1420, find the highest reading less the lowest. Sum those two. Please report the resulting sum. 4.90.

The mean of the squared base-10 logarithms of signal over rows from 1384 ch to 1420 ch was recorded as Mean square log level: 0.14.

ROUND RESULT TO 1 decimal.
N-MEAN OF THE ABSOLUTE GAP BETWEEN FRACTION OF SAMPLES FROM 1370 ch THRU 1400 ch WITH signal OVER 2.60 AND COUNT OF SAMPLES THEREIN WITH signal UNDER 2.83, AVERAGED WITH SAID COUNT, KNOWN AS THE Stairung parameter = 5.9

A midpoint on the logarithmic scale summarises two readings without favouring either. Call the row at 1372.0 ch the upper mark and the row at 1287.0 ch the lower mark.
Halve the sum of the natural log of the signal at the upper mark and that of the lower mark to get 0.73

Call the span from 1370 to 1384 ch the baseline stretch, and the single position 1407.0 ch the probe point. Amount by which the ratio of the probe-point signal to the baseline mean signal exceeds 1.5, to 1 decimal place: 0.0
